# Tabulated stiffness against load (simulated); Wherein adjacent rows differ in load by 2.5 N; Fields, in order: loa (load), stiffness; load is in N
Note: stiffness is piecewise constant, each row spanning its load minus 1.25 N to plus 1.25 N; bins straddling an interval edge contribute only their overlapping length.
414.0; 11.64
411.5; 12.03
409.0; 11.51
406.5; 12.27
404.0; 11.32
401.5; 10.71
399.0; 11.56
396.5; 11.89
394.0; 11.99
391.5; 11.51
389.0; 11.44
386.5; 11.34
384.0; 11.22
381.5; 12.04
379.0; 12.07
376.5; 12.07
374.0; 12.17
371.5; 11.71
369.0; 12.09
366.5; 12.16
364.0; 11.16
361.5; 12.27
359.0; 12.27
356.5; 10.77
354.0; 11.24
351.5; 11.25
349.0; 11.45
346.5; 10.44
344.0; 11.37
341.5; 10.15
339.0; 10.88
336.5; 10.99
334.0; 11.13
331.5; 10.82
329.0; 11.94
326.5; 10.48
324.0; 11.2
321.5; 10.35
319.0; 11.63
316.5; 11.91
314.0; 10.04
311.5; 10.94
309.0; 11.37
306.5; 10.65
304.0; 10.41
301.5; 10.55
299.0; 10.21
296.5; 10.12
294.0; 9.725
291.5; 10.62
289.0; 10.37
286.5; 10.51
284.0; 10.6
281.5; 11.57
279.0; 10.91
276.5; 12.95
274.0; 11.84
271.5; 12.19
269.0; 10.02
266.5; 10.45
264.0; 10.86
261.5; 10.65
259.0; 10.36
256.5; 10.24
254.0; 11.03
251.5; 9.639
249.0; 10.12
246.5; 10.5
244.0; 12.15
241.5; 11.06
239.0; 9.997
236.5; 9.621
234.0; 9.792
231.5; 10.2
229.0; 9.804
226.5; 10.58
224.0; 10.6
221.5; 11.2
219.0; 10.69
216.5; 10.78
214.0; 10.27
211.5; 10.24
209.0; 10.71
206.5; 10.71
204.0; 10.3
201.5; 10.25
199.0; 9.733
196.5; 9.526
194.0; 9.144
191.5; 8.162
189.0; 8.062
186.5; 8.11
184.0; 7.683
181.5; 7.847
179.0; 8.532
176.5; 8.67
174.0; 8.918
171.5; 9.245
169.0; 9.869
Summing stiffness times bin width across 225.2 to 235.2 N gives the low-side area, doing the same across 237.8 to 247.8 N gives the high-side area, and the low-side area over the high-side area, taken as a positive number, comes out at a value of 0.924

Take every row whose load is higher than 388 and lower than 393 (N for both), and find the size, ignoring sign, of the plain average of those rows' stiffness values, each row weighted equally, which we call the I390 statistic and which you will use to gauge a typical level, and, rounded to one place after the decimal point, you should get 11.5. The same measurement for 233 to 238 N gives 9.7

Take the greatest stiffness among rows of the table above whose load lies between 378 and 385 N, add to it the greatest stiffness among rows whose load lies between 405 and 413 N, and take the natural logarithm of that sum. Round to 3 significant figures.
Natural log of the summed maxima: 3.19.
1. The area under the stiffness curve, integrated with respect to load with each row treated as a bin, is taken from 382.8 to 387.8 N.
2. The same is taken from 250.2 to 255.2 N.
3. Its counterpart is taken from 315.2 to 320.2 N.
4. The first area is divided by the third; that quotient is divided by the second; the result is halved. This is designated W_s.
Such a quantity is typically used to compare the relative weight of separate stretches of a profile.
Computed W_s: 0.0093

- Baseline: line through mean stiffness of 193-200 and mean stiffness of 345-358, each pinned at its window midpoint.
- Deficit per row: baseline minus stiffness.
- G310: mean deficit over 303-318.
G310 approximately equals -0.27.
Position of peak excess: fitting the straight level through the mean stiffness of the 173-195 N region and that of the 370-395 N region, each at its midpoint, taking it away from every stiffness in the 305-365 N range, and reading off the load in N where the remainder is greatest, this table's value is 316.5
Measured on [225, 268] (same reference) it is 244.0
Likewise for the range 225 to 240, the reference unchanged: 226.5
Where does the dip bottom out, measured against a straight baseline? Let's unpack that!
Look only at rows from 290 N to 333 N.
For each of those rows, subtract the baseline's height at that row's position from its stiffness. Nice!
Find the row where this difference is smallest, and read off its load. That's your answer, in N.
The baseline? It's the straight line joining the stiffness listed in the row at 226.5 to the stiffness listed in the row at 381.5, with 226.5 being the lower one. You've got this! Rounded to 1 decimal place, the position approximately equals 294.0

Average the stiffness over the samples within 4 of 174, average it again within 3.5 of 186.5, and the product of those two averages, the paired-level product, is 71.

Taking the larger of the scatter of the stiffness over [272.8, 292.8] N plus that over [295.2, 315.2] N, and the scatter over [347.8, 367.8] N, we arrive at 1.3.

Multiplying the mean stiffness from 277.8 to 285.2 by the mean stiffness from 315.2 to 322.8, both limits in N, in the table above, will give 125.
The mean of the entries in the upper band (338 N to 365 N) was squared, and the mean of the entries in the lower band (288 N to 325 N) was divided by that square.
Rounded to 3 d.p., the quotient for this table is 0.085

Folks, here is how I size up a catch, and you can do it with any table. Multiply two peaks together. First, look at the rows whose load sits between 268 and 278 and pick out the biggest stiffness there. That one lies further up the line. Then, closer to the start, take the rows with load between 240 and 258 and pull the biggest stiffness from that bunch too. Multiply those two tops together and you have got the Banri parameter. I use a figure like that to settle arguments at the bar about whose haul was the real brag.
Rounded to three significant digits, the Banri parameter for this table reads 157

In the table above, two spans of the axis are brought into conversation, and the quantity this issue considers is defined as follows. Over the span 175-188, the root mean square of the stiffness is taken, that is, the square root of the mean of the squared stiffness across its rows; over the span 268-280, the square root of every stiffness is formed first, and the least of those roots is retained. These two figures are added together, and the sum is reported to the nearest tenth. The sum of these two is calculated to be 11.3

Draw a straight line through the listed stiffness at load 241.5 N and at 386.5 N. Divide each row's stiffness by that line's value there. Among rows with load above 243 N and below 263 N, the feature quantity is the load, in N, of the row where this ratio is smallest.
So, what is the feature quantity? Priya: 251.5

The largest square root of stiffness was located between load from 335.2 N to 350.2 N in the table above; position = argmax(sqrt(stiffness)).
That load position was 349.0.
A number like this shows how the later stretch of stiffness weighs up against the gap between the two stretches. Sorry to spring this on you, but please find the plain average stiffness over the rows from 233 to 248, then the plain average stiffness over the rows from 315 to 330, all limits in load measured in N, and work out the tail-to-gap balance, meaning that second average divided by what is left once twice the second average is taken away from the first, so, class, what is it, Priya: -0.94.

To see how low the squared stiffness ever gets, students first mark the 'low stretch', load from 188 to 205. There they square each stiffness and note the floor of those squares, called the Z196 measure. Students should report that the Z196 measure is 65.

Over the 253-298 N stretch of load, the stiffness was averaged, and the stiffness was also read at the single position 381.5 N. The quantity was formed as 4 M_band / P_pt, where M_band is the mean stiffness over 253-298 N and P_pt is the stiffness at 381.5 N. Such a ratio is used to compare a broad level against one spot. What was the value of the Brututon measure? 3.60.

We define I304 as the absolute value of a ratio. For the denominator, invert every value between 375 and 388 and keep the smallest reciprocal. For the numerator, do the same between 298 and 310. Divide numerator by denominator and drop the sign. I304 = 1.06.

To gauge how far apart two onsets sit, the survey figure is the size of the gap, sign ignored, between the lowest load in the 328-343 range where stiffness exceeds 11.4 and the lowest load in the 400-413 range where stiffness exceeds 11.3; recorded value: 75.0 N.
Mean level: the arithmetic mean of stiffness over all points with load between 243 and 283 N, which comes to 11.0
